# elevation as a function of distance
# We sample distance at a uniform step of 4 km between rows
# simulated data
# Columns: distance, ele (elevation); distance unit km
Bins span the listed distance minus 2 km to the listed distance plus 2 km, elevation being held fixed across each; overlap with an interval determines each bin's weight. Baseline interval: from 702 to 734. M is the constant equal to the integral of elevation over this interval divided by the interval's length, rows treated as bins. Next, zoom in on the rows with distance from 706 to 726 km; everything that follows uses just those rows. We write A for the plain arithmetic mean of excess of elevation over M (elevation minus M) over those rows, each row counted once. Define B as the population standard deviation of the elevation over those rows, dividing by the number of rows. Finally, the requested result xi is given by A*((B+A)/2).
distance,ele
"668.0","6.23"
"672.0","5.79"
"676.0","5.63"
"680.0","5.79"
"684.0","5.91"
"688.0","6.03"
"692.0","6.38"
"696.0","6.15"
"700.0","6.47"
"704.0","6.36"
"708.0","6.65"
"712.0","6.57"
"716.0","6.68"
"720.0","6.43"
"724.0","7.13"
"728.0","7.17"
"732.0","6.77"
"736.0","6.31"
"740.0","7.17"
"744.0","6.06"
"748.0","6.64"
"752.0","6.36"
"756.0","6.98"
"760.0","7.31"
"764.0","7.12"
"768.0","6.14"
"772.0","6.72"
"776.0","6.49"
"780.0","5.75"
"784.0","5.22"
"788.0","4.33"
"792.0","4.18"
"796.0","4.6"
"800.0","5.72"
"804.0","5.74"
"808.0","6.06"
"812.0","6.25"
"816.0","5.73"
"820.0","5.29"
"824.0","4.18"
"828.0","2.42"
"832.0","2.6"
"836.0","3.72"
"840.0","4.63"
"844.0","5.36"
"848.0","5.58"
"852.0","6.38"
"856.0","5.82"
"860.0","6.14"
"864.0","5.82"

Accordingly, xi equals 0.0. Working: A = 0.0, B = 0.24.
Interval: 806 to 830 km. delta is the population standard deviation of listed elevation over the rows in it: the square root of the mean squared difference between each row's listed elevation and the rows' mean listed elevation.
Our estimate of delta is 1.33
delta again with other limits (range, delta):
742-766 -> 0.44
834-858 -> 0.86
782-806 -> 0.63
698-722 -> 0.12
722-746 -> 0.44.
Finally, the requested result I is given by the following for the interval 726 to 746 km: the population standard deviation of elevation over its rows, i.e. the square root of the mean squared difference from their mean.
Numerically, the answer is 0.4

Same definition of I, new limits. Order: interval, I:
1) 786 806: 0.7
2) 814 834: 1.4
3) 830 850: 1.1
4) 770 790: 0.9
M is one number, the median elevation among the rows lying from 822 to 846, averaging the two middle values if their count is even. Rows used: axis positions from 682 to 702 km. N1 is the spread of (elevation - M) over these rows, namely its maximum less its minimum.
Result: 0.6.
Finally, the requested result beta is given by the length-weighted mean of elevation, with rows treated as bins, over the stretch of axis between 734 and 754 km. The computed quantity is 6.5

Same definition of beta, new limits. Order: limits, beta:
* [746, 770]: 6.8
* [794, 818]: 5.7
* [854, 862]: 6.0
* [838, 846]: 5.0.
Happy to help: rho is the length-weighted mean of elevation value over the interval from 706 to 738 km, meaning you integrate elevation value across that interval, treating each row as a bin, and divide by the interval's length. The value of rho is 6.71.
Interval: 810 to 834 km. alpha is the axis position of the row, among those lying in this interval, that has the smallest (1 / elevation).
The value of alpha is 812.0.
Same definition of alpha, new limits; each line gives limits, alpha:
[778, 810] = 808.0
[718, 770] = 760.0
